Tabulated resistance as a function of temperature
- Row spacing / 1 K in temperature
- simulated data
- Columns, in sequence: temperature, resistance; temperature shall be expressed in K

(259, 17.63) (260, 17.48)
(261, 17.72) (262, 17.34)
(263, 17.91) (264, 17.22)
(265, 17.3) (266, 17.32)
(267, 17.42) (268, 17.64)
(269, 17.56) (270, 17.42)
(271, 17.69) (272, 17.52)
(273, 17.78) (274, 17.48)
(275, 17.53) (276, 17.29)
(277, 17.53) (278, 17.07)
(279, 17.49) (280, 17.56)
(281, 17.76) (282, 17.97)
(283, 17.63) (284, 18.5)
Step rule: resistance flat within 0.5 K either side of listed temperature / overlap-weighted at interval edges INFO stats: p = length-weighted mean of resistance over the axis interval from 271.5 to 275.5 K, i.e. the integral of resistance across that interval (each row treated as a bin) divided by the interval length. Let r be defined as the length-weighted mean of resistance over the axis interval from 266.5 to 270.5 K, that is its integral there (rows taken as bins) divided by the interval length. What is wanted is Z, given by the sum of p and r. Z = 35.09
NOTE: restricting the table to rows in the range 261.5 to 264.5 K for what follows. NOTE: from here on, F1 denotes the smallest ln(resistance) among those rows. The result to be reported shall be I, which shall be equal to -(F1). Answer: -2.85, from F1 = 2.85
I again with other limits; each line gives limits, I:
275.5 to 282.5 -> -2.84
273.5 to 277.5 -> -2.85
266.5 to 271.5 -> -2.86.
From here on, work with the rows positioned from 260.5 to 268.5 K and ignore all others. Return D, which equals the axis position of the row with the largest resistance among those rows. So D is 263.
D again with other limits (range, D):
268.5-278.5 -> 273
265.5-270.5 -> 268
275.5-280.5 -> 280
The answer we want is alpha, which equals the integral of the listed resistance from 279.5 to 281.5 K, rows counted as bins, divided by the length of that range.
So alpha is 17.7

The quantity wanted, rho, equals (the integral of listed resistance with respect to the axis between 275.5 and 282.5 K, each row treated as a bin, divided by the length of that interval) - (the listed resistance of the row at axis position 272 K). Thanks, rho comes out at 0.00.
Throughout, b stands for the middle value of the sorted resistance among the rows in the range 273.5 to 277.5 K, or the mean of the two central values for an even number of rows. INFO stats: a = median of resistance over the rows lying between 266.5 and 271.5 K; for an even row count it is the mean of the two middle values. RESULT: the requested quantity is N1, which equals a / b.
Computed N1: 1.00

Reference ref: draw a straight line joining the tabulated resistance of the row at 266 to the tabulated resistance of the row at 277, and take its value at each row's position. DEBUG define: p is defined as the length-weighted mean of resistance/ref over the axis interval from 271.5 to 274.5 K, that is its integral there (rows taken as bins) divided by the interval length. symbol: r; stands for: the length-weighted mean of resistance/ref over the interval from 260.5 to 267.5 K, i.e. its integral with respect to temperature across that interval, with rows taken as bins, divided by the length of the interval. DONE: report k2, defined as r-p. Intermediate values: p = 1.01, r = 1.01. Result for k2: 0.002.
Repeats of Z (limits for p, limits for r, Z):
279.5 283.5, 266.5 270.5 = 35.24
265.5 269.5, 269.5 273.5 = 35.09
